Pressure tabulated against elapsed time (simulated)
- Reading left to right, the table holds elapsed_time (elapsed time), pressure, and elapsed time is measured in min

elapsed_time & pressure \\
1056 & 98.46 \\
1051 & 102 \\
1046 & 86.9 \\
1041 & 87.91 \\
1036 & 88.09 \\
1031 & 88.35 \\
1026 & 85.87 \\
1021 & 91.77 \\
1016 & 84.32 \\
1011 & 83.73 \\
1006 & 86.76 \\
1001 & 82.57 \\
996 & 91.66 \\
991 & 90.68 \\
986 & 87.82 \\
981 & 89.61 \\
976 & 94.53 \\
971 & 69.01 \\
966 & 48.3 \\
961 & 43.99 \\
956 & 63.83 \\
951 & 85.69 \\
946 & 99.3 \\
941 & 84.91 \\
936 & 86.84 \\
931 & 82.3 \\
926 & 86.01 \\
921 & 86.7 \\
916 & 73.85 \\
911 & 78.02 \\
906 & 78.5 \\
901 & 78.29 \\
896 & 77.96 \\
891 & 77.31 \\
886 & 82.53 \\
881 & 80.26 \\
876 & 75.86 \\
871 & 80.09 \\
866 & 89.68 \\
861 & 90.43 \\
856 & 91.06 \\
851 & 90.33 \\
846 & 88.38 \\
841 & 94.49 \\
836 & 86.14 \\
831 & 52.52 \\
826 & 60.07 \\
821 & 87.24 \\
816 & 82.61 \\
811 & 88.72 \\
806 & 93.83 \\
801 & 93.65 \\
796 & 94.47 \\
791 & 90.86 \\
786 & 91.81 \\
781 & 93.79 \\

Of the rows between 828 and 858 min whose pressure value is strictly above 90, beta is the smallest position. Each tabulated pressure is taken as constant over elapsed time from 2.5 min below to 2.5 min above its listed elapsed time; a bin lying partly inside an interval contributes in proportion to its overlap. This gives 841 min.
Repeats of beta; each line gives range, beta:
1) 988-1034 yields 991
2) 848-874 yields 851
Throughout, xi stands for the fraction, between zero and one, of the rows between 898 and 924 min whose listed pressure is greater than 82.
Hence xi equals 0.20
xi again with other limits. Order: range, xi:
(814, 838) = 0.60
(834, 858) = 1.00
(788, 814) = 1.00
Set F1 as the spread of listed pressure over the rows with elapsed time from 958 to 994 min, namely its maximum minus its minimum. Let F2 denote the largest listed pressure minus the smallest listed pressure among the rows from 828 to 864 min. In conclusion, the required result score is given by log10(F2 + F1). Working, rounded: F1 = 51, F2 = 42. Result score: 1.97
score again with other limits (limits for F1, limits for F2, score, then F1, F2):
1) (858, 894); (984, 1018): 1.37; 15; 9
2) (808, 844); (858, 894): 1.75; 42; 15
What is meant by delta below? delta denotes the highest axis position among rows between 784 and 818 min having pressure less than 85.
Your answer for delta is 816 min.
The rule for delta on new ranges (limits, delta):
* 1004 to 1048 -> 1016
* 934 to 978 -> 971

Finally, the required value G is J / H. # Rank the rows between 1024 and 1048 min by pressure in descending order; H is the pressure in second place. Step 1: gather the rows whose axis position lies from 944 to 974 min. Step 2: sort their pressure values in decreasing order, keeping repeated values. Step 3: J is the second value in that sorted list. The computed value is 0.97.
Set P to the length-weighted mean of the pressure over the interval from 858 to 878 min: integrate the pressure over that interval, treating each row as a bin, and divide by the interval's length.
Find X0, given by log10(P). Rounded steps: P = 84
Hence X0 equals 1.926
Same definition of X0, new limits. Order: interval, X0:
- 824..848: 1.883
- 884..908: 1.897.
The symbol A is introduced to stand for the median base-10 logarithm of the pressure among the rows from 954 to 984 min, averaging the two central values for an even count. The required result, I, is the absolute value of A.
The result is 1.822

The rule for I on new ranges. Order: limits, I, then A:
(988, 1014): 1.938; 1.94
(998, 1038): 1.936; 1.94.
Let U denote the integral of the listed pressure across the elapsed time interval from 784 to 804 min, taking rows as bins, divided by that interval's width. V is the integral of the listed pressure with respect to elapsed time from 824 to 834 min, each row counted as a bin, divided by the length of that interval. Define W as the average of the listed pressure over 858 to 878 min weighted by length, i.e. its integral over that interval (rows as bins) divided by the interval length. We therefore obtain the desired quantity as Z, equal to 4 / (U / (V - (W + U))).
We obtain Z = -5.16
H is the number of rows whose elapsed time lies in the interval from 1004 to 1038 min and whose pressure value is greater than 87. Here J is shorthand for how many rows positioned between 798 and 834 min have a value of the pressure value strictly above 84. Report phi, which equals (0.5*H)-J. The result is -2.5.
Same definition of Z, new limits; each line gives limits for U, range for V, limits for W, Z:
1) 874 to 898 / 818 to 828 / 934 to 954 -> -4.70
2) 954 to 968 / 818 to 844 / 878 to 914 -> -4.19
